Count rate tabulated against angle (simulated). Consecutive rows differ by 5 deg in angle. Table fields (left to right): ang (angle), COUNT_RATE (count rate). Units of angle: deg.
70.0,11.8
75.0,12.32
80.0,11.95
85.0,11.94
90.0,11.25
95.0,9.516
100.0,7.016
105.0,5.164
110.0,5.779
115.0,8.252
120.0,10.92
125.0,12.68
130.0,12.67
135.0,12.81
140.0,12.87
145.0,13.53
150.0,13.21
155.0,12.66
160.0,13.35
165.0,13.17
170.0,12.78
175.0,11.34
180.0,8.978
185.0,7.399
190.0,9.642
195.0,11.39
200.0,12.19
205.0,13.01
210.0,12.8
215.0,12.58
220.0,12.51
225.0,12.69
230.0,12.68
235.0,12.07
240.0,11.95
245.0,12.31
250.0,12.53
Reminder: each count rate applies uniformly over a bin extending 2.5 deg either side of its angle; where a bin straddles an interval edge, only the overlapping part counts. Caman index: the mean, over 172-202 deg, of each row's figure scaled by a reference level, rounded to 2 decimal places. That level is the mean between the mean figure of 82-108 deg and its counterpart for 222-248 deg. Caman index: 0.95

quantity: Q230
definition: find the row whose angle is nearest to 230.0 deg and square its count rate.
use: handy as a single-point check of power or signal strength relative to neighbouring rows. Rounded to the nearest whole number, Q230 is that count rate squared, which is 161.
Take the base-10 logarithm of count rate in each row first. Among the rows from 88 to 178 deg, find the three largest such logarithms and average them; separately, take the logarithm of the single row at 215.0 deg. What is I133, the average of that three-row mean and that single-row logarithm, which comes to 1.11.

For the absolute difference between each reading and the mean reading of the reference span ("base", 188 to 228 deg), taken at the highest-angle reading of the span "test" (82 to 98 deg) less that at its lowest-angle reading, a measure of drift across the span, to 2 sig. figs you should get 2.4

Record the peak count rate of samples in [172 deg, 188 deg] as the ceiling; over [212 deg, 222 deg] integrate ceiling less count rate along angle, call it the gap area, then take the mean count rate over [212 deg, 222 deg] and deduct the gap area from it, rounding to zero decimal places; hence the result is 25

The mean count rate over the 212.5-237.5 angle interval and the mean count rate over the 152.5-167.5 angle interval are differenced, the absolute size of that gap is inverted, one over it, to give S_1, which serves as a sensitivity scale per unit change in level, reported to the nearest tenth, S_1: 1.8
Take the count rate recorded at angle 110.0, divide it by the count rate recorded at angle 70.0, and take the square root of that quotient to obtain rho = 0.70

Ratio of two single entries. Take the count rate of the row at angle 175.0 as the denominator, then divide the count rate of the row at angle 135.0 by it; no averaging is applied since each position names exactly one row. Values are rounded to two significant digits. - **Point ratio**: 1.1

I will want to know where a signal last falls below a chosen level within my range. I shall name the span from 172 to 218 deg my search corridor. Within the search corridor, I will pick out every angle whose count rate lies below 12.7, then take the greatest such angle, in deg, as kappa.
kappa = 215.0 deg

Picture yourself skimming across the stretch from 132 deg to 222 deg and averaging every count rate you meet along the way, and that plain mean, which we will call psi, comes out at 12.0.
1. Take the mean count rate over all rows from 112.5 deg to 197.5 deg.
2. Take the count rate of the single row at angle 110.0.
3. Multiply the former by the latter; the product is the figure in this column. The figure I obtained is 67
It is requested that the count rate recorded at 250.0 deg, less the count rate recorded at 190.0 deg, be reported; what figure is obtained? 2.9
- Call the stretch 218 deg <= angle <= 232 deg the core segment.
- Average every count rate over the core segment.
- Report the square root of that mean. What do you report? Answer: 3.55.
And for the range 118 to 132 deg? 3.48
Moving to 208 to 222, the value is 3.55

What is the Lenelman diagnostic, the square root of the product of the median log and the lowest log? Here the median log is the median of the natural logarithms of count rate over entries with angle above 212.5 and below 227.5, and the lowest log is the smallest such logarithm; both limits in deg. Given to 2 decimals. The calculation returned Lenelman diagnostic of 2.53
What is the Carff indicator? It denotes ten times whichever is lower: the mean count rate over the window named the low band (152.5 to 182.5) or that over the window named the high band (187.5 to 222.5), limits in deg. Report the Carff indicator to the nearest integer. 120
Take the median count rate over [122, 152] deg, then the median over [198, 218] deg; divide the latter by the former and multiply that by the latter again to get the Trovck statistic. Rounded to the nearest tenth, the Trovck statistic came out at 12.5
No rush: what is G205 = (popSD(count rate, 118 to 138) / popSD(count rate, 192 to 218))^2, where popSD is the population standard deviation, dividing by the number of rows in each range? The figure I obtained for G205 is 2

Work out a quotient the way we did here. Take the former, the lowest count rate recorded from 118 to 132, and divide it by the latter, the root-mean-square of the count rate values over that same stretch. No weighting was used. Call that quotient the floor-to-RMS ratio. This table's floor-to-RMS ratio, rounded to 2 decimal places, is 0.90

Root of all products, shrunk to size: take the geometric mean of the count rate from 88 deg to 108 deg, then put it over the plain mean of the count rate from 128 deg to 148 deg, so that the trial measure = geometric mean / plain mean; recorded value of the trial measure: 0.61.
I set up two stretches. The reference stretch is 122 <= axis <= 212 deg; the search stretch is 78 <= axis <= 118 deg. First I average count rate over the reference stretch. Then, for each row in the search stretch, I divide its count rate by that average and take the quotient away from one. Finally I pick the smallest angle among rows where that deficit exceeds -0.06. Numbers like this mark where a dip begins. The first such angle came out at 80.0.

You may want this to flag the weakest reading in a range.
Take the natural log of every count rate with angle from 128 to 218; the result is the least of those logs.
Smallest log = 2.0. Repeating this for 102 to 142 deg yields 1.6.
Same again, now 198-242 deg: 2.5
